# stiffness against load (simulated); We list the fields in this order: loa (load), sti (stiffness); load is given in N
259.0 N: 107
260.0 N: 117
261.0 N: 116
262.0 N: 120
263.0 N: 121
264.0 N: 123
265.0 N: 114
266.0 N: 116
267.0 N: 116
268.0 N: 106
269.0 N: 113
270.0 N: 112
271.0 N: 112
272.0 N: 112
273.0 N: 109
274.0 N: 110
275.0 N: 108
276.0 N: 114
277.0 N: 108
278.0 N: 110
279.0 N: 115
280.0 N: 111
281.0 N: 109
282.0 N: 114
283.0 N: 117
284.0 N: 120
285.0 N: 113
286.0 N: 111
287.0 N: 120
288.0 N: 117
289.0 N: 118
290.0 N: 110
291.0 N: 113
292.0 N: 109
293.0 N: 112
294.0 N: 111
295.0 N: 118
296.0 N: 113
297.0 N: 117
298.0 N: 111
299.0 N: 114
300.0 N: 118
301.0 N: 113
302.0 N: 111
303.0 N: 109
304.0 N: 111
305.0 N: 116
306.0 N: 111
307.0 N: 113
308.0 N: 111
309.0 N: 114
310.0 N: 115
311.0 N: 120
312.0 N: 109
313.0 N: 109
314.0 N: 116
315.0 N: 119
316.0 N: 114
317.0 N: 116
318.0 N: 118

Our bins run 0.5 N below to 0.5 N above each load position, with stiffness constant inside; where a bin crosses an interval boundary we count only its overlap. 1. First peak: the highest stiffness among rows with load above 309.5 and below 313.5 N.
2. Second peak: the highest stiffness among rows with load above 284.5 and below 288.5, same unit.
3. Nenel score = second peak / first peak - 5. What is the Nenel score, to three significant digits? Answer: -4.00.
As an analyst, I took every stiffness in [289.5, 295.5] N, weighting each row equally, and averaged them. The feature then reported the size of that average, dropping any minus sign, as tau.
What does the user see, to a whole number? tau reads 112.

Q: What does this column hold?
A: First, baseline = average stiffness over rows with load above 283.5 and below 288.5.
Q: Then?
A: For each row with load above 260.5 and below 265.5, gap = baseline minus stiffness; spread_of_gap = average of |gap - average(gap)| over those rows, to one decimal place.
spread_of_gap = 3.0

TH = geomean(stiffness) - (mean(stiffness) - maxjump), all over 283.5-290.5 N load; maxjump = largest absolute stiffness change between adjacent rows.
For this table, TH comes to 8.9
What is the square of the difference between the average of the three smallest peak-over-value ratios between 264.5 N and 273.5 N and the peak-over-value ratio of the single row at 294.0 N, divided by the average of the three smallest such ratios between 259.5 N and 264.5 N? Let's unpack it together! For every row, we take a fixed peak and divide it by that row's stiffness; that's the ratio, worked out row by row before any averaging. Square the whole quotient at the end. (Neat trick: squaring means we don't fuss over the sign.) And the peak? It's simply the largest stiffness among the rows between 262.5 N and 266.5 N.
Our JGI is 0.0017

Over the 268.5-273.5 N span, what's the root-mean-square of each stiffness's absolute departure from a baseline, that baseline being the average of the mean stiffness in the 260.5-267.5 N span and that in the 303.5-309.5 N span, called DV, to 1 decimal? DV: 4.0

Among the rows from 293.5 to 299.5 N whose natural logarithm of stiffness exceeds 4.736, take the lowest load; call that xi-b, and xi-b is 295.0 N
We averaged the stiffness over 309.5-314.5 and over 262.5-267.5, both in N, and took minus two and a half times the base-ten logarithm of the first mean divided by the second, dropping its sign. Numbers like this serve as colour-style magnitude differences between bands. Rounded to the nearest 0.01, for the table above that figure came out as 0.04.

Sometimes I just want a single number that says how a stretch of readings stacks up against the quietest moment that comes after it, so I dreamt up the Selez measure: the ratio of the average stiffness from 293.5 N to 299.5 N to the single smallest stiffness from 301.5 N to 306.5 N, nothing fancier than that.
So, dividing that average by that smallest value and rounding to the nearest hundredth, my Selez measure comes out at 1.05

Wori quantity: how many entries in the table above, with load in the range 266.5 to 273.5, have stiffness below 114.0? 6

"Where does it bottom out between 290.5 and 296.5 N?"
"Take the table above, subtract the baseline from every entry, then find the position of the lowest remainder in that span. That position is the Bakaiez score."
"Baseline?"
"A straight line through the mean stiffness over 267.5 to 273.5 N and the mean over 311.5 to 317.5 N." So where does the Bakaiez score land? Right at 292.0 N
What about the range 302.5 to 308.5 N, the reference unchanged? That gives 303.0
